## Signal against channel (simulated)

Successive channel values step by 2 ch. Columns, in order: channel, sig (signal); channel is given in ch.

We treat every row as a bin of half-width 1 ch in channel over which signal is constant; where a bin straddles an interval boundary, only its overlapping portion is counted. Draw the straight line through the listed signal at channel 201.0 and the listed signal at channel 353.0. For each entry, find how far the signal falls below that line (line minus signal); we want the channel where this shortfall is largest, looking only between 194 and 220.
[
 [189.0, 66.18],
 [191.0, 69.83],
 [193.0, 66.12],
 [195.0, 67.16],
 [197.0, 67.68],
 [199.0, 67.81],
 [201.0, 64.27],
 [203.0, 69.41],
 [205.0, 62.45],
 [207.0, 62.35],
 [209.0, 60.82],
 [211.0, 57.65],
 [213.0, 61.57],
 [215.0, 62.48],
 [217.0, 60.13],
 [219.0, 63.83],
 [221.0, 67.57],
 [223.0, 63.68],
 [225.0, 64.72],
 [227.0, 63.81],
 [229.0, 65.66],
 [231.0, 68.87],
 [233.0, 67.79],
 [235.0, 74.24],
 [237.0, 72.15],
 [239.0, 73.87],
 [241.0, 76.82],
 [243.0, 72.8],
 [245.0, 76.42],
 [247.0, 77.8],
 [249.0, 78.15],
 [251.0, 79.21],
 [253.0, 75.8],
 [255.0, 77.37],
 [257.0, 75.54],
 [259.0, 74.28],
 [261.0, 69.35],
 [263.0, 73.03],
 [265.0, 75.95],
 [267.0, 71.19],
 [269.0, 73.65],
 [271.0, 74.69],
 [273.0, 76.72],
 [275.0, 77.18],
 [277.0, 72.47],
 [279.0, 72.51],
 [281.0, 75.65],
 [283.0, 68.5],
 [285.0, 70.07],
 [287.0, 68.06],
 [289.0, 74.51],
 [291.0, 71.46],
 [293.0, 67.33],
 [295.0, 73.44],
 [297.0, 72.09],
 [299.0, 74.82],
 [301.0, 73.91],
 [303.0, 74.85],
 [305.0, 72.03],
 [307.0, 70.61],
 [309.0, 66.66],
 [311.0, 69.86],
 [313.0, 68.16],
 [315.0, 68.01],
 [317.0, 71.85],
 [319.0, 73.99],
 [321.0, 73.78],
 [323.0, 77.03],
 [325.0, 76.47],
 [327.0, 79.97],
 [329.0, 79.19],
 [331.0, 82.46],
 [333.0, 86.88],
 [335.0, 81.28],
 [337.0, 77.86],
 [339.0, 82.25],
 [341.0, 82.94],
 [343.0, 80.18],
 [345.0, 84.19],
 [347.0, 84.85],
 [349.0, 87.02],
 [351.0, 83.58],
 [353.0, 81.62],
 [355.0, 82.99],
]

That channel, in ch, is 211.0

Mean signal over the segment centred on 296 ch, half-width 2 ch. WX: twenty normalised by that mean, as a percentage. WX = 27.5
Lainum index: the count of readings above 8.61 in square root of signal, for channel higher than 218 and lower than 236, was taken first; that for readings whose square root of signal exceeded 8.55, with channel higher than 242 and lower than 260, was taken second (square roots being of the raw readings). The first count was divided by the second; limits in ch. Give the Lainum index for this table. 0.1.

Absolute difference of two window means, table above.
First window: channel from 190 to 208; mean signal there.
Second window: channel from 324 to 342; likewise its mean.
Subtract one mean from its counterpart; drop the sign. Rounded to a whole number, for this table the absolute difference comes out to 15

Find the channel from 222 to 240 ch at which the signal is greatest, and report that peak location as 235.0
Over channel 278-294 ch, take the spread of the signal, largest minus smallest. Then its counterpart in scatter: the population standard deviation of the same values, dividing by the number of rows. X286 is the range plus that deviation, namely 11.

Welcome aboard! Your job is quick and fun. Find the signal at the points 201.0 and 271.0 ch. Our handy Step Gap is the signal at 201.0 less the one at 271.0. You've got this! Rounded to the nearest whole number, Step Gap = -10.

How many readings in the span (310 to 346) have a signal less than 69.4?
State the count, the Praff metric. 2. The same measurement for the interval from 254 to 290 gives 3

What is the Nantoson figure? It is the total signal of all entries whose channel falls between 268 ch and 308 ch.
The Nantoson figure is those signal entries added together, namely 1455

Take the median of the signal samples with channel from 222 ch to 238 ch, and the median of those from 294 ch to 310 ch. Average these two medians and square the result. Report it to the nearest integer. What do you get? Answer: 4864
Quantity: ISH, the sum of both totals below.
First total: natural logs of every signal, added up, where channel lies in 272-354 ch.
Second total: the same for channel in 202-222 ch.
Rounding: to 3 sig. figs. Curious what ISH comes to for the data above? 219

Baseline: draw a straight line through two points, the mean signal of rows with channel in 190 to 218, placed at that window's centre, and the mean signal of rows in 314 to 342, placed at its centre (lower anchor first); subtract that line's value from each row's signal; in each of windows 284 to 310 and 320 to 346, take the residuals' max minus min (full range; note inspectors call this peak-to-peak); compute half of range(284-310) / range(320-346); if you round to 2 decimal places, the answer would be 0.43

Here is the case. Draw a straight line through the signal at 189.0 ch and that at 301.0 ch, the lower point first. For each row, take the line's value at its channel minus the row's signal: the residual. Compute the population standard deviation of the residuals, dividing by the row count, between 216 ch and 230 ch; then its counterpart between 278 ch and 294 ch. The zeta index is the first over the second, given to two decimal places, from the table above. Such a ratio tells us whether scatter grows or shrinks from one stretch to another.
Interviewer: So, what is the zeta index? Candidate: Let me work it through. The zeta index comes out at 0.66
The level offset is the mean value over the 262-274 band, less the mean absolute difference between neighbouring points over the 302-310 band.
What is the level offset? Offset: 71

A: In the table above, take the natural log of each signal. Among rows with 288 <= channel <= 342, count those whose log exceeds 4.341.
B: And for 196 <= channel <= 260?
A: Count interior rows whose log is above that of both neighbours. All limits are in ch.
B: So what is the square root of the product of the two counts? 9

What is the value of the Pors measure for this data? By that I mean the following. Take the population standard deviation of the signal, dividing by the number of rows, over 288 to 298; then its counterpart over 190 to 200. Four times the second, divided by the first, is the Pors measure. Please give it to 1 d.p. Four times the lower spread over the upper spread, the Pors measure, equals 2.0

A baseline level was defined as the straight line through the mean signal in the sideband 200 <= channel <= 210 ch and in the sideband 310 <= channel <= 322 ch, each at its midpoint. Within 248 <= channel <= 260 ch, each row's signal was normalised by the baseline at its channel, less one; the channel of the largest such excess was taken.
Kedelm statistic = 251.0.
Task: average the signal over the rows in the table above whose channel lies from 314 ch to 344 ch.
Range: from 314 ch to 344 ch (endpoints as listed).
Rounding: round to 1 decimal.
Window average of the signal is 78.3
